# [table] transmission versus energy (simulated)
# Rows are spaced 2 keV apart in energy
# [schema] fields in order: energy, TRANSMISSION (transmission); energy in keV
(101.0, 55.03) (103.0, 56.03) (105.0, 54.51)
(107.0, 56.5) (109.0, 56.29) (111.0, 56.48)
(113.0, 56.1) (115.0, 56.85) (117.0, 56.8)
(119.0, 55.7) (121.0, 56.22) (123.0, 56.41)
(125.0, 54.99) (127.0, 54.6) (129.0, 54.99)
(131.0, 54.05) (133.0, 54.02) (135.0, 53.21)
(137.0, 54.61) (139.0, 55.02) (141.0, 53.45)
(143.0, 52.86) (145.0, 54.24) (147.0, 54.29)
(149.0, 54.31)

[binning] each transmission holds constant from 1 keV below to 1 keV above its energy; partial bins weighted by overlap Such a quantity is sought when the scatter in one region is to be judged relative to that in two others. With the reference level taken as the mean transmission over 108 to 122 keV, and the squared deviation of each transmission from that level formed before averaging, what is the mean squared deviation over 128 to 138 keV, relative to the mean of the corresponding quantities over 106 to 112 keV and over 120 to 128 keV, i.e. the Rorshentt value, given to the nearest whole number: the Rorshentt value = 8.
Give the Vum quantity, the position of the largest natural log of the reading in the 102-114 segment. 107.0 keV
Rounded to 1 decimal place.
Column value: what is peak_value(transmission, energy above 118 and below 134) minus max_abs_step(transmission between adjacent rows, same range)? 55.0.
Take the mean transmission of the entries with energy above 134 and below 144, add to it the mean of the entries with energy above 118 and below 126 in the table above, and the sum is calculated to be 110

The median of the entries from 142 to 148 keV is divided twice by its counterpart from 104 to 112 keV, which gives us 0.0171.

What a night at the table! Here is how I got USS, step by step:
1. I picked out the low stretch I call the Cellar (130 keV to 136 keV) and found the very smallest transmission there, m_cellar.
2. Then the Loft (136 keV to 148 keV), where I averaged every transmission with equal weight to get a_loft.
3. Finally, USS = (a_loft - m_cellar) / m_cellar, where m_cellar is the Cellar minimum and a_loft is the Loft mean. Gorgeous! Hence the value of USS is 0.016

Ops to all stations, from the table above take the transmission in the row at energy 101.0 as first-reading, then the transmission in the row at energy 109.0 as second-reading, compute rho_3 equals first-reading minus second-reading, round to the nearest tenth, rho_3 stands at -1.3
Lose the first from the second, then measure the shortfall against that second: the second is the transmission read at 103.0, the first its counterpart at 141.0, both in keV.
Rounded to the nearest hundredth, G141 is 0.05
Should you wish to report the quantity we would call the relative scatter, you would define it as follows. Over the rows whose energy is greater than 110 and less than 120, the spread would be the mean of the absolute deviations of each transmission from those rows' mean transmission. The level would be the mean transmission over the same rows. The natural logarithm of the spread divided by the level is -5.0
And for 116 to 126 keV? -4.6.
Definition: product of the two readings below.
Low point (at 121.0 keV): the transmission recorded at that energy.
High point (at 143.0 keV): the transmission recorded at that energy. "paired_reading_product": 2972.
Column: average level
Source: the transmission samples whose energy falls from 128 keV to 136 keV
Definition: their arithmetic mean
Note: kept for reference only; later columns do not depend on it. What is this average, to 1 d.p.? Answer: 54.1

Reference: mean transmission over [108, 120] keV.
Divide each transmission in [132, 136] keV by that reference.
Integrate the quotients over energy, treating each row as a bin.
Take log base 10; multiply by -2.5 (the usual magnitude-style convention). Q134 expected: -1.5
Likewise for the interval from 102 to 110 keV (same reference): -2.2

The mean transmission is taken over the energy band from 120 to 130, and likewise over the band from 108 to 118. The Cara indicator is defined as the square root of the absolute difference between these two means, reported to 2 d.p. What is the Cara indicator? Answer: 1.03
